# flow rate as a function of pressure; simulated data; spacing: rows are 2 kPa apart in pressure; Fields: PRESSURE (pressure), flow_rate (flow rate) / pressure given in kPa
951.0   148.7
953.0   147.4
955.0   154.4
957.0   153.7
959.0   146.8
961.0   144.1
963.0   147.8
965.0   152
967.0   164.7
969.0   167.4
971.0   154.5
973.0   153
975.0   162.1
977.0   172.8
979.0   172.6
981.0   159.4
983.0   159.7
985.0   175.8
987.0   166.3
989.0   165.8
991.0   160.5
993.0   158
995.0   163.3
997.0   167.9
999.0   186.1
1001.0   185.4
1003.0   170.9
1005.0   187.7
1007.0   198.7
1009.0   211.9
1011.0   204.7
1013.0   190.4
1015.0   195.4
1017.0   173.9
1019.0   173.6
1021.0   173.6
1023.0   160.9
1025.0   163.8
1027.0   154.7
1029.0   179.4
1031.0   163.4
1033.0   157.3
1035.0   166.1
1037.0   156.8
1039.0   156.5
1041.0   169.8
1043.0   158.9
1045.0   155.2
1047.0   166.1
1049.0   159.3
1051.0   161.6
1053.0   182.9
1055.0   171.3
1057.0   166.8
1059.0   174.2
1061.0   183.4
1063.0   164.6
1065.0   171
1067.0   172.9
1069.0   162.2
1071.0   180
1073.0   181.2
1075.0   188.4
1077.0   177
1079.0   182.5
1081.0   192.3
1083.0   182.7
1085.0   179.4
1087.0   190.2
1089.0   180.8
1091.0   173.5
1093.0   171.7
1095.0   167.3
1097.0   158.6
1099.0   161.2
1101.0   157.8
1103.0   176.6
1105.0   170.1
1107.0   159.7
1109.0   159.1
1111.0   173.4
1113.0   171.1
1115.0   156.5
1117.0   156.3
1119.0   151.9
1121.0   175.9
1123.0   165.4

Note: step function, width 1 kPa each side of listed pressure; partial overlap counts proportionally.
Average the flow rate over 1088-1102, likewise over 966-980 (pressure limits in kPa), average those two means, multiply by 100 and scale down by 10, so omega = 1656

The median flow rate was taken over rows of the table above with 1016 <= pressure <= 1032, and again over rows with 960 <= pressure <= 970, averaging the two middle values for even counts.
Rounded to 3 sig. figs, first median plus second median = 321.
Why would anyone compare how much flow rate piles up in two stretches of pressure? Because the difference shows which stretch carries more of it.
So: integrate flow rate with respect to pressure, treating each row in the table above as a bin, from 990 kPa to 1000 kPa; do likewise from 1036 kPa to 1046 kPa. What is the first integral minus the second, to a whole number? 77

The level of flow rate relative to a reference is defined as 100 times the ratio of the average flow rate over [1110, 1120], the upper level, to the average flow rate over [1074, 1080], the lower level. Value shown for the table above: 89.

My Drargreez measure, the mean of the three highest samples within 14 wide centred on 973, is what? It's 171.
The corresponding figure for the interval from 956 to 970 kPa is 162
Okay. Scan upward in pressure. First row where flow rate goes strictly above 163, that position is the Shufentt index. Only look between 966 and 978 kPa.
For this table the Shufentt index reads 967.0 kPa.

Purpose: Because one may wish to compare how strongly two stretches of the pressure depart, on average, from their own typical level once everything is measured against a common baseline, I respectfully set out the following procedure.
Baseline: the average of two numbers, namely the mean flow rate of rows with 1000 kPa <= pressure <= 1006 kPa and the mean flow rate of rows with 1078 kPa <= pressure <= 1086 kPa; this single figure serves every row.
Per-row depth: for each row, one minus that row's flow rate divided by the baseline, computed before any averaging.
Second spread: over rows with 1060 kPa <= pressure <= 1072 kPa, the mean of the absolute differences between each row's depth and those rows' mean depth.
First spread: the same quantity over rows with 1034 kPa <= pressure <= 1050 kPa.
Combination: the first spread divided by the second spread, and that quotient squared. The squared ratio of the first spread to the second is 0.53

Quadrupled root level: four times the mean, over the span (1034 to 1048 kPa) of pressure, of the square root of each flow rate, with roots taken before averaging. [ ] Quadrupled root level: 50.8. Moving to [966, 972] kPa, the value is 50.9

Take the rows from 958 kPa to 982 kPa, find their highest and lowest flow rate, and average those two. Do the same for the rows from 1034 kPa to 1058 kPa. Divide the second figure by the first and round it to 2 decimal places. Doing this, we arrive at 1.07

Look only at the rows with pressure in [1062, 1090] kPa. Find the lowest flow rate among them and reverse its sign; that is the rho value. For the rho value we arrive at -162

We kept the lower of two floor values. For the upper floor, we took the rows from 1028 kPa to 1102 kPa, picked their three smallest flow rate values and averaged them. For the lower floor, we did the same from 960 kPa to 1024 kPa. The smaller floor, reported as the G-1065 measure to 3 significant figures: 148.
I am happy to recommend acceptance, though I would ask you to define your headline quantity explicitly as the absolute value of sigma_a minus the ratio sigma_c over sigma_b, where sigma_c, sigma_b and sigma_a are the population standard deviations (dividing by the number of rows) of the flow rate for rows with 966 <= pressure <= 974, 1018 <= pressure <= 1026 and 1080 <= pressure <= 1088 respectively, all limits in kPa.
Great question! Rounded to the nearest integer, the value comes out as 4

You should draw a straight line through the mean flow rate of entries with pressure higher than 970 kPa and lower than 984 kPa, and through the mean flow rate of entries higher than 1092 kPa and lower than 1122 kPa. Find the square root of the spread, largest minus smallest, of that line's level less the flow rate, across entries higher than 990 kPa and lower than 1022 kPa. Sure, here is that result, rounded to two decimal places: 7.32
